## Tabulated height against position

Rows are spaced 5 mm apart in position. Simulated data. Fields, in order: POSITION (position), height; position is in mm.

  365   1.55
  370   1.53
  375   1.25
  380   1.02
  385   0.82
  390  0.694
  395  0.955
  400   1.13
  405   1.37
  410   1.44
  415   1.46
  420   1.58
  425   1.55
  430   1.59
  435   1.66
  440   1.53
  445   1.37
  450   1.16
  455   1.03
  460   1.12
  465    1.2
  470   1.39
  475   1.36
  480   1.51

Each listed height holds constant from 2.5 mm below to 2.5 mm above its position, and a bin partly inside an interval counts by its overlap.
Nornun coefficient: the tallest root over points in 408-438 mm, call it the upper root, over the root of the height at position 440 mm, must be 1.04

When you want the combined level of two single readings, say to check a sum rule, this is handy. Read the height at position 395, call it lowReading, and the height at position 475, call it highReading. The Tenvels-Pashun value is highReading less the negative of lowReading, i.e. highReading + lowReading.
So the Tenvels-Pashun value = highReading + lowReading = 2.3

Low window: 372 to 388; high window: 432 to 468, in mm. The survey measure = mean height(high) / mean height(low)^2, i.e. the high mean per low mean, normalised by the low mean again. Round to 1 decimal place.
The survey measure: 1.2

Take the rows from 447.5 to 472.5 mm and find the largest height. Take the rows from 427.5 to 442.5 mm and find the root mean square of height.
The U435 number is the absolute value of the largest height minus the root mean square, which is 0.20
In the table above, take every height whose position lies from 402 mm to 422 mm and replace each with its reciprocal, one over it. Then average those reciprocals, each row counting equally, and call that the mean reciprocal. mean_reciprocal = 0.69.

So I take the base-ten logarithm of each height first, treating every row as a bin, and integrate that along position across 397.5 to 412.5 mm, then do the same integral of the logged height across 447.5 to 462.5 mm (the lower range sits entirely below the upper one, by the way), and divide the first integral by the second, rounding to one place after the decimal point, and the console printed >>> 2.8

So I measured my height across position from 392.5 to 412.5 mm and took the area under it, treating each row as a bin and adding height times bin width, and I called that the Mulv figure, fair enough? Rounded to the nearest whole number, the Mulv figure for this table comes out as 24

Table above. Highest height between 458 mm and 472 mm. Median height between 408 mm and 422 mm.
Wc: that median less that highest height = 0.1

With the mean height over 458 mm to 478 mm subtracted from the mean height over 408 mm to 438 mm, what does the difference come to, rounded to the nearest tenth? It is 0.3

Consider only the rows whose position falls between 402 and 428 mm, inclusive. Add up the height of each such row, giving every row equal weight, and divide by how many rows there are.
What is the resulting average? 1.48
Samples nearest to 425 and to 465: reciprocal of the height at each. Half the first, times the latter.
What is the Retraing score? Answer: 0.27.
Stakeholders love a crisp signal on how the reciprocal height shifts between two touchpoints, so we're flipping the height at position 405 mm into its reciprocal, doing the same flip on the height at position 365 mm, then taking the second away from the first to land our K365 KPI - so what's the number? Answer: 0.08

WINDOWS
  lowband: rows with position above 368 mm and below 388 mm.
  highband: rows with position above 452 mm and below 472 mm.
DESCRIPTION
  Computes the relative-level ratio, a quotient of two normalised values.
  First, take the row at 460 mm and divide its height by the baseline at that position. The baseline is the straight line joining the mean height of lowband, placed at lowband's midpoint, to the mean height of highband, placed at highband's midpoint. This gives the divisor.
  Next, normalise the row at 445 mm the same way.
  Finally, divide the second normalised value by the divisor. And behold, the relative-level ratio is 1.2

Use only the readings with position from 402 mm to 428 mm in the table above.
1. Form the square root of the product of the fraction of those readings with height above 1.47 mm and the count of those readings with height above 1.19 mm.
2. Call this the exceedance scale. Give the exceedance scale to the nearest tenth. 1.4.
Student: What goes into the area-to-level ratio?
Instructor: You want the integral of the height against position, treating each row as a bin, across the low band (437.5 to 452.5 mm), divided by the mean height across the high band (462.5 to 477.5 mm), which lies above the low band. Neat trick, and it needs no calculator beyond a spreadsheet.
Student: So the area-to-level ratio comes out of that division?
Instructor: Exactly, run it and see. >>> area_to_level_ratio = 15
